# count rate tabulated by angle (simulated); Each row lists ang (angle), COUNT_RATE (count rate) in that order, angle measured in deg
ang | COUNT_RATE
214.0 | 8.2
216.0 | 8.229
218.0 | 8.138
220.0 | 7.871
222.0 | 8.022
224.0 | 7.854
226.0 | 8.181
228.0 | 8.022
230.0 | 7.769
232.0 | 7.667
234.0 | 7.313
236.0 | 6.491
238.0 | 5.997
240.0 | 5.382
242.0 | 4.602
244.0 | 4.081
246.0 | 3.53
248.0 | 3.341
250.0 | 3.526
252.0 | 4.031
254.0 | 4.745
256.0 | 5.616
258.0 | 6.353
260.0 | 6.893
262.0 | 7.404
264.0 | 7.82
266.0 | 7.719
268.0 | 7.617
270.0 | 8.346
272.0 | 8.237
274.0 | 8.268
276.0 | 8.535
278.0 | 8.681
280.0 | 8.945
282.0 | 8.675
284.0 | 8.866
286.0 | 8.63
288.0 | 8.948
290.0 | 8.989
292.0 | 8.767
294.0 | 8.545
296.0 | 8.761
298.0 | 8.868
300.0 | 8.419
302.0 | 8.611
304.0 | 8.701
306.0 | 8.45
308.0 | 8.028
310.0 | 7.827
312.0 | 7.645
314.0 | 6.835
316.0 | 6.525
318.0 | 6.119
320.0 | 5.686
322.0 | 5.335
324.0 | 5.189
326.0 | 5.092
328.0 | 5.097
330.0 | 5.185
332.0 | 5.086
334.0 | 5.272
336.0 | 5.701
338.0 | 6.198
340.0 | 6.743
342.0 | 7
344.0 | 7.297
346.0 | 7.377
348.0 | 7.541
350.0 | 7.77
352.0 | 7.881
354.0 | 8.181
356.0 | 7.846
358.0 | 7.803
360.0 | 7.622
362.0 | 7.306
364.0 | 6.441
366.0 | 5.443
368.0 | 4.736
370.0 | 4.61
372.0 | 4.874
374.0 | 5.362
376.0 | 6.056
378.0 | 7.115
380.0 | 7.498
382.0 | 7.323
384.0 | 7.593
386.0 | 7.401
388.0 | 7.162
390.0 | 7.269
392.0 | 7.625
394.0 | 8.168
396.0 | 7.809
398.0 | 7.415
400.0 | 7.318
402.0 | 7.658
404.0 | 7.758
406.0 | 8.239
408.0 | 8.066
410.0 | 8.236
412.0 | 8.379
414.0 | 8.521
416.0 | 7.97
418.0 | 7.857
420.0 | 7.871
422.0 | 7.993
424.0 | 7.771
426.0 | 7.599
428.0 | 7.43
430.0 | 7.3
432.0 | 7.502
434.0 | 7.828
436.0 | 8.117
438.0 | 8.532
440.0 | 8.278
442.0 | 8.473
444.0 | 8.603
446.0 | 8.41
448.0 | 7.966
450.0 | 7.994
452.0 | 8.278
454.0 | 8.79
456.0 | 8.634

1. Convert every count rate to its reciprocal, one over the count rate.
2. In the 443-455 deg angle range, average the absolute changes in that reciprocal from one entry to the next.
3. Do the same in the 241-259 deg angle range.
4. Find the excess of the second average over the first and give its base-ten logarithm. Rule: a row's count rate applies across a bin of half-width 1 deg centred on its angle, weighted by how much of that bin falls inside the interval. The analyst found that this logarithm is -1.62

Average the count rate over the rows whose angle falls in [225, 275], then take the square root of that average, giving 2.52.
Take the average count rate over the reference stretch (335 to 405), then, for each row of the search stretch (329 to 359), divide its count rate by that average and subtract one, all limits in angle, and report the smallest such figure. -0.27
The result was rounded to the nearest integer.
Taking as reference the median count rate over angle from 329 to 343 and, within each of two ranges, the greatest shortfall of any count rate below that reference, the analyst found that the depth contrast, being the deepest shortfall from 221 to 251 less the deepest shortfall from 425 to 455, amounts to 4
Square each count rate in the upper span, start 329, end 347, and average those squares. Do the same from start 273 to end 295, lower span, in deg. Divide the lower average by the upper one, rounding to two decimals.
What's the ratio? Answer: 1.93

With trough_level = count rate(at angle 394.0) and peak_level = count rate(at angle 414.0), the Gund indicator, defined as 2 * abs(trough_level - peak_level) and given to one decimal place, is 0.7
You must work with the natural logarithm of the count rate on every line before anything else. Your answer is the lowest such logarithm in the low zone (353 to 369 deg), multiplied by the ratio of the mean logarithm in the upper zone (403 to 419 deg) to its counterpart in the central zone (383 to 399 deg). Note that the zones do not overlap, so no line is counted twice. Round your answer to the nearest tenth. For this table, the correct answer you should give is 1.6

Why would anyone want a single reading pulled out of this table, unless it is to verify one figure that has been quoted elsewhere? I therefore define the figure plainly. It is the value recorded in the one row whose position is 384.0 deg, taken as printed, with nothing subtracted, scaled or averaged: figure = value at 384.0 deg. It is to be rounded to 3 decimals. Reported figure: 7.593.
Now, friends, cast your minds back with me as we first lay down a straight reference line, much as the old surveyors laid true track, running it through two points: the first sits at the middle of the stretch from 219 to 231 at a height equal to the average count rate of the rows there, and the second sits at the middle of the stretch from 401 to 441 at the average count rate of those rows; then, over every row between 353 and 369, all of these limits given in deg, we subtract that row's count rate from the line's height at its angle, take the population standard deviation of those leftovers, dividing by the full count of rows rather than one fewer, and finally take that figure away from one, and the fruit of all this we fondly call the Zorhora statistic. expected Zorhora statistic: -0.2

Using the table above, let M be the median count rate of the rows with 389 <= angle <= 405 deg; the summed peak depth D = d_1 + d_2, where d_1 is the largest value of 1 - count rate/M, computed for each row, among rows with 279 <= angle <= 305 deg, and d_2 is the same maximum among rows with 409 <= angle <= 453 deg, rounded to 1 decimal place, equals -0.1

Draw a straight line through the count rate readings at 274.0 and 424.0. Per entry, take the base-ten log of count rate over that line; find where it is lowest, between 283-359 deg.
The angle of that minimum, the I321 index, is 326.0 deg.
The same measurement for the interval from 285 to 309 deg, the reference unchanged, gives 308.0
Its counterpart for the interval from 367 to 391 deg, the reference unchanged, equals 370.0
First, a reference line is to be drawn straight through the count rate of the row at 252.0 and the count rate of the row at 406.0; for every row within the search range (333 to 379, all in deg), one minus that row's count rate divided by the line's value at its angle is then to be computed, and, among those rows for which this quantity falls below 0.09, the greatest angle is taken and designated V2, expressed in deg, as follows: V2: 378.0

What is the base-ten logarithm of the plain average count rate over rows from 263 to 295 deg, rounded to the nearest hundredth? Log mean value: 0.93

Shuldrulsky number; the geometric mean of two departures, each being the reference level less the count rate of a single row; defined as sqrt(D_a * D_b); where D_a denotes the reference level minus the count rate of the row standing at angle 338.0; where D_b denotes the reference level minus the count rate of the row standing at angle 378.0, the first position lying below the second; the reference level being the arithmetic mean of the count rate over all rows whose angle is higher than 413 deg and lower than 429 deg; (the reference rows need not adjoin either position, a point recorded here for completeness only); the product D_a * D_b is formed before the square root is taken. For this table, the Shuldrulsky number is 1.1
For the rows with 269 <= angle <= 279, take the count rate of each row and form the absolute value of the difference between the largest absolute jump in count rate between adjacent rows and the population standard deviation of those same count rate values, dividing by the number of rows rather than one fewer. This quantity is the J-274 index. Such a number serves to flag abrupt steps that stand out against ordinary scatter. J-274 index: 0.10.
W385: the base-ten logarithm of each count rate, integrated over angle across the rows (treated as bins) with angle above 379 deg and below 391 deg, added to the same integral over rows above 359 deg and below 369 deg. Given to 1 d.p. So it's 18.3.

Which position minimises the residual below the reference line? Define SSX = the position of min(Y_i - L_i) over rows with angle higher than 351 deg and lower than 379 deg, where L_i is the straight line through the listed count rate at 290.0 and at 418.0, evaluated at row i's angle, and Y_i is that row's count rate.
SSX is 370.0 deg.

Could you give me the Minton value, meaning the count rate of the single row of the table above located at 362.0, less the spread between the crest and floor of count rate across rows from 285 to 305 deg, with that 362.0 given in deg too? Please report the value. 6.7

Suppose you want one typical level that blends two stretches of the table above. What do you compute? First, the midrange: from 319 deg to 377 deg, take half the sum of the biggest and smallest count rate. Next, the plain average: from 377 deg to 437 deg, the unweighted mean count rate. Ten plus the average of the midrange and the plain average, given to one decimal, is 17.1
